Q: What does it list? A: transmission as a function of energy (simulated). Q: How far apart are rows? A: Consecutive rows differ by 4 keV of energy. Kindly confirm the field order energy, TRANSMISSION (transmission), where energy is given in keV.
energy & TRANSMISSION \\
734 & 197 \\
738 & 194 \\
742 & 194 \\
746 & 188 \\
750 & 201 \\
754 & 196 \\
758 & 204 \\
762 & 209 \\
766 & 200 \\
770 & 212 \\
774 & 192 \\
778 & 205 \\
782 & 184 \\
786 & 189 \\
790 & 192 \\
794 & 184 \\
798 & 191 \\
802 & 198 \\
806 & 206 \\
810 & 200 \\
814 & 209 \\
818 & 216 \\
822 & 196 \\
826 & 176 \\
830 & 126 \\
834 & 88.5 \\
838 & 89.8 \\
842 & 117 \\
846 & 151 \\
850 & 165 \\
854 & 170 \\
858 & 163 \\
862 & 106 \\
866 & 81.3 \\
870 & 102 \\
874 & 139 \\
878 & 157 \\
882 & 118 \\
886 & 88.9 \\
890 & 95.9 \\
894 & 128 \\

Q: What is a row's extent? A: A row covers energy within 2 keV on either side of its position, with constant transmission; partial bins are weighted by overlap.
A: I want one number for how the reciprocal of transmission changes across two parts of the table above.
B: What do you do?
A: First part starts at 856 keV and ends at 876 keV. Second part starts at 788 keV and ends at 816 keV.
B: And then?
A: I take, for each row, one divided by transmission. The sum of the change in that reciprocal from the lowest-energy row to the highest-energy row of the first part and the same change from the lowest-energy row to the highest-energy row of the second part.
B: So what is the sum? 0.001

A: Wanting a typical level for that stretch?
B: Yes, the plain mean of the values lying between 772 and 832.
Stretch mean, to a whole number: 191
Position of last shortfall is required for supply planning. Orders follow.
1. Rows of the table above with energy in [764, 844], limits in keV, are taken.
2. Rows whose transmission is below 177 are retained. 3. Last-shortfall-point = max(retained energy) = 842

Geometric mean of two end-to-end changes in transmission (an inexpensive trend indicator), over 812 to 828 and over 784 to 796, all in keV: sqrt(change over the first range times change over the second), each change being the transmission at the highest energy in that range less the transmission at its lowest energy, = 13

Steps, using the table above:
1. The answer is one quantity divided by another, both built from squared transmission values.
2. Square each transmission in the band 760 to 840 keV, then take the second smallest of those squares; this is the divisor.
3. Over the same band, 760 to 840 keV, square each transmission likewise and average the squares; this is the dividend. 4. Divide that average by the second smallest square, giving 4.3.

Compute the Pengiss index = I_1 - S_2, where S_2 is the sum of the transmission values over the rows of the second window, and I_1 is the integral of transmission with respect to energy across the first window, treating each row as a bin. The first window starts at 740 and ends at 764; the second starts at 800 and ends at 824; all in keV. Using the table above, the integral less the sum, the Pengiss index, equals 3543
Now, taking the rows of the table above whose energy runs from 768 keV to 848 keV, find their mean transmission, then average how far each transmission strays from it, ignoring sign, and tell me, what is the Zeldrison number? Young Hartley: 31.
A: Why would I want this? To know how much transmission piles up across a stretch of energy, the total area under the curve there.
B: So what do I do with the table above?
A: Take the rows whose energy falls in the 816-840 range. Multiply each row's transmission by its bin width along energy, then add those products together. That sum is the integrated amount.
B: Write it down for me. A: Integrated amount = 3569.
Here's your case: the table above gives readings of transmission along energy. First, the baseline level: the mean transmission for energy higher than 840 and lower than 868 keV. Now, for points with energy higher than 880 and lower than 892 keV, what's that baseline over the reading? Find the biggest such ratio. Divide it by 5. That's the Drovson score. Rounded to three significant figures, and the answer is 0.306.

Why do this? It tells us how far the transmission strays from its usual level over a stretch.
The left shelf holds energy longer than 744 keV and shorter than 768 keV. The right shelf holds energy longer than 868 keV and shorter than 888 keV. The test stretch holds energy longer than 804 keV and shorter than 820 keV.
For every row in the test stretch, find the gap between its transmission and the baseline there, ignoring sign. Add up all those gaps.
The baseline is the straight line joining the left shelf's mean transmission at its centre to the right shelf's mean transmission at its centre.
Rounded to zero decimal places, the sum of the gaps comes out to 177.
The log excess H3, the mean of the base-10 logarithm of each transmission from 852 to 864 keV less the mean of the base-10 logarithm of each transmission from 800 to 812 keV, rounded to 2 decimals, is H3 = -0.15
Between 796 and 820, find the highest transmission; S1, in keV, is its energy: 818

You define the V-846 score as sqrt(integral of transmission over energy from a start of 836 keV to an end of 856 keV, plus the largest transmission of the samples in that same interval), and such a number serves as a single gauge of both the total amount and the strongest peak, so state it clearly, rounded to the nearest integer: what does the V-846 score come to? 54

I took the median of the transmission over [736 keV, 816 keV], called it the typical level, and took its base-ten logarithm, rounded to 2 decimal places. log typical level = 2.29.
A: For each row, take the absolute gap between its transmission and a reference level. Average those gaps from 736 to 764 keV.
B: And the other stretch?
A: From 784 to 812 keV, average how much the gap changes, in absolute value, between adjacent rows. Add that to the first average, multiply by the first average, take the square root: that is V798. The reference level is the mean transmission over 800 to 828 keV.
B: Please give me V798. 8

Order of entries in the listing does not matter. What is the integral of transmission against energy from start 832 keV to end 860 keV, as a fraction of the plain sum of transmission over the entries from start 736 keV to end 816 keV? 1.0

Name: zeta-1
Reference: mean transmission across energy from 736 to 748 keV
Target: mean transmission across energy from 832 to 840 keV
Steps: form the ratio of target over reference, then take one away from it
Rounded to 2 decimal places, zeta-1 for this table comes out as -0.54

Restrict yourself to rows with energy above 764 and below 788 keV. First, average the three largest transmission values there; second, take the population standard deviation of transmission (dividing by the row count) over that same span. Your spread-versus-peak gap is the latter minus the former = -196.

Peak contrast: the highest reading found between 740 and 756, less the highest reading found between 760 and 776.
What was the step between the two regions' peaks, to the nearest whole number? -11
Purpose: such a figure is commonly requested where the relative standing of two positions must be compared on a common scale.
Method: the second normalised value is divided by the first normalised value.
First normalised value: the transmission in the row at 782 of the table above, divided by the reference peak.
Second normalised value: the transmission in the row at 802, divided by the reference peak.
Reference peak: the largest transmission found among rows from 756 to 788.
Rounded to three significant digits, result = 1.08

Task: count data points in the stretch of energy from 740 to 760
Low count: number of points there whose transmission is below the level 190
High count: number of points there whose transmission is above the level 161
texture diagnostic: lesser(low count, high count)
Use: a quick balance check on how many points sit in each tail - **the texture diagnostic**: 1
